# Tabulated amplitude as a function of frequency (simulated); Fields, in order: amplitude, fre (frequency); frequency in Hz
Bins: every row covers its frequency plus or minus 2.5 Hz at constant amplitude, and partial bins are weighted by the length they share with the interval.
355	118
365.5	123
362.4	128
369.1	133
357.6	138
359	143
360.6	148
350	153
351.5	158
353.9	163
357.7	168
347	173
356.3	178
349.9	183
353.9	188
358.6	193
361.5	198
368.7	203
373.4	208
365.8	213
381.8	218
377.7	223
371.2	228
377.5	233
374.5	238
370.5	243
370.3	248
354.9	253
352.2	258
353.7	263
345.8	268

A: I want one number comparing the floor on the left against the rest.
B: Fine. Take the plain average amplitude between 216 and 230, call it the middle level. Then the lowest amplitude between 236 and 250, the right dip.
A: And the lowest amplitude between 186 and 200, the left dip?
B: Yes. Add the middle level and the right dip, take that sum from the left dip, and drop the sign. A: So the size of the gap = 393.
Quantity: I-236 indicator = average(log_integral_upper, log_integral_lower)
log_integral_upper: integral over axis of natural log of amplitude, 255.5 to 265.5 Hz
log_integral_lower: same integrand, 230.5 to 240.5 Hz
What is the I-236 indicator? 59.0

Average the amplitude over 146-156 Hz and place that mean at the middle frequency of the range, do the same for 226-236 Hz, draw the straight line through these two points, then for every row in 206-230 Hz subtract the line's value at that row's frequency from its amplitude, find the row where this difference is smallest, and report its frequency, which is 213 Hz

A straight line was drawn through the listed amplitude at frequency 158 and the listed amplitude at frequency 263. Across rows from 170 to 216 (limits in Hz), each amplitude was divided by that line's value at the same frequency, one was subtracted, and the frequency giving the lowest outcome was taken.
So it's 173 Hz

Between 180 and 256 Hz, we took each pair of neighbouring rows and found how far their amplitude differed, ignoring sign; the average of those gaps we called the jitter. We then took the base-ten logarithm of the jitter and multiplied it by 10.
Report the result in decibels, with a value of 7.9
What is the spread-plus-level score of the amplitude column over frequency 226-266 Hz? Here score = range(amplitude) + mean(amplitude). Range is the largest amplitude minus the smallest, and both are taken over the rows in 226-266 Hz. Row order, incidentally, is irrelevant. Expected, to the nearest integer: 391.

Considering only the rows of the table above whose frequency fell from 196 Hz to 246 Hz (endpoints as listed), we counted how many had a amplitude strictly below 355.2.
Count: 0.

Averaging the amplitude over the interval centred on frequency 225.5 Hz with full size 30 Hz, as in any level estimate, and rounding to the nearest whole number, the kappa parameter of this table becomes 375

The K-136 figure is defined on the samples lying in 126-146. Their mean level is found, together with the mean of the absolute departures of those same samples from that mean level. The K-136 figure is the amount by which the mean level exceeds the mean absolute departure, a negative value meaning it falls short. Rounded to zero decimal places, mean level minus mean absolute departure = 358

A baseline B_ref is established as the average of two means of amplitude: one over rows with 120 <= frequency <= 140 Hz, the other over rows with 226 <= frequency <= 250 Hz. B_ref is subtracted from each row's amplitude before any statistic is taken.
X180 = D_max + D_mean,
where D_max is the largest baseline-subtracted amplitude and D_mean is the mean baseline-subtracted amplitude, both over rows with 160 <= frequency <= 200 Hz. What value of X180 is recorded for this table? -20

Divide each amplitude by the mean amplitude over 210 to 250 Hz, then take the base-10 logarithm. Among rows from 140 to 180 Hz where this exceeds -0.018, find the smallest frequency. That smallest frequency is 143 Hz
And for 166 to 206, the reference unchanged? 193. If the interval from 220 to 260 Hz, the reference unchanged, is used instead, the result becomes 223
